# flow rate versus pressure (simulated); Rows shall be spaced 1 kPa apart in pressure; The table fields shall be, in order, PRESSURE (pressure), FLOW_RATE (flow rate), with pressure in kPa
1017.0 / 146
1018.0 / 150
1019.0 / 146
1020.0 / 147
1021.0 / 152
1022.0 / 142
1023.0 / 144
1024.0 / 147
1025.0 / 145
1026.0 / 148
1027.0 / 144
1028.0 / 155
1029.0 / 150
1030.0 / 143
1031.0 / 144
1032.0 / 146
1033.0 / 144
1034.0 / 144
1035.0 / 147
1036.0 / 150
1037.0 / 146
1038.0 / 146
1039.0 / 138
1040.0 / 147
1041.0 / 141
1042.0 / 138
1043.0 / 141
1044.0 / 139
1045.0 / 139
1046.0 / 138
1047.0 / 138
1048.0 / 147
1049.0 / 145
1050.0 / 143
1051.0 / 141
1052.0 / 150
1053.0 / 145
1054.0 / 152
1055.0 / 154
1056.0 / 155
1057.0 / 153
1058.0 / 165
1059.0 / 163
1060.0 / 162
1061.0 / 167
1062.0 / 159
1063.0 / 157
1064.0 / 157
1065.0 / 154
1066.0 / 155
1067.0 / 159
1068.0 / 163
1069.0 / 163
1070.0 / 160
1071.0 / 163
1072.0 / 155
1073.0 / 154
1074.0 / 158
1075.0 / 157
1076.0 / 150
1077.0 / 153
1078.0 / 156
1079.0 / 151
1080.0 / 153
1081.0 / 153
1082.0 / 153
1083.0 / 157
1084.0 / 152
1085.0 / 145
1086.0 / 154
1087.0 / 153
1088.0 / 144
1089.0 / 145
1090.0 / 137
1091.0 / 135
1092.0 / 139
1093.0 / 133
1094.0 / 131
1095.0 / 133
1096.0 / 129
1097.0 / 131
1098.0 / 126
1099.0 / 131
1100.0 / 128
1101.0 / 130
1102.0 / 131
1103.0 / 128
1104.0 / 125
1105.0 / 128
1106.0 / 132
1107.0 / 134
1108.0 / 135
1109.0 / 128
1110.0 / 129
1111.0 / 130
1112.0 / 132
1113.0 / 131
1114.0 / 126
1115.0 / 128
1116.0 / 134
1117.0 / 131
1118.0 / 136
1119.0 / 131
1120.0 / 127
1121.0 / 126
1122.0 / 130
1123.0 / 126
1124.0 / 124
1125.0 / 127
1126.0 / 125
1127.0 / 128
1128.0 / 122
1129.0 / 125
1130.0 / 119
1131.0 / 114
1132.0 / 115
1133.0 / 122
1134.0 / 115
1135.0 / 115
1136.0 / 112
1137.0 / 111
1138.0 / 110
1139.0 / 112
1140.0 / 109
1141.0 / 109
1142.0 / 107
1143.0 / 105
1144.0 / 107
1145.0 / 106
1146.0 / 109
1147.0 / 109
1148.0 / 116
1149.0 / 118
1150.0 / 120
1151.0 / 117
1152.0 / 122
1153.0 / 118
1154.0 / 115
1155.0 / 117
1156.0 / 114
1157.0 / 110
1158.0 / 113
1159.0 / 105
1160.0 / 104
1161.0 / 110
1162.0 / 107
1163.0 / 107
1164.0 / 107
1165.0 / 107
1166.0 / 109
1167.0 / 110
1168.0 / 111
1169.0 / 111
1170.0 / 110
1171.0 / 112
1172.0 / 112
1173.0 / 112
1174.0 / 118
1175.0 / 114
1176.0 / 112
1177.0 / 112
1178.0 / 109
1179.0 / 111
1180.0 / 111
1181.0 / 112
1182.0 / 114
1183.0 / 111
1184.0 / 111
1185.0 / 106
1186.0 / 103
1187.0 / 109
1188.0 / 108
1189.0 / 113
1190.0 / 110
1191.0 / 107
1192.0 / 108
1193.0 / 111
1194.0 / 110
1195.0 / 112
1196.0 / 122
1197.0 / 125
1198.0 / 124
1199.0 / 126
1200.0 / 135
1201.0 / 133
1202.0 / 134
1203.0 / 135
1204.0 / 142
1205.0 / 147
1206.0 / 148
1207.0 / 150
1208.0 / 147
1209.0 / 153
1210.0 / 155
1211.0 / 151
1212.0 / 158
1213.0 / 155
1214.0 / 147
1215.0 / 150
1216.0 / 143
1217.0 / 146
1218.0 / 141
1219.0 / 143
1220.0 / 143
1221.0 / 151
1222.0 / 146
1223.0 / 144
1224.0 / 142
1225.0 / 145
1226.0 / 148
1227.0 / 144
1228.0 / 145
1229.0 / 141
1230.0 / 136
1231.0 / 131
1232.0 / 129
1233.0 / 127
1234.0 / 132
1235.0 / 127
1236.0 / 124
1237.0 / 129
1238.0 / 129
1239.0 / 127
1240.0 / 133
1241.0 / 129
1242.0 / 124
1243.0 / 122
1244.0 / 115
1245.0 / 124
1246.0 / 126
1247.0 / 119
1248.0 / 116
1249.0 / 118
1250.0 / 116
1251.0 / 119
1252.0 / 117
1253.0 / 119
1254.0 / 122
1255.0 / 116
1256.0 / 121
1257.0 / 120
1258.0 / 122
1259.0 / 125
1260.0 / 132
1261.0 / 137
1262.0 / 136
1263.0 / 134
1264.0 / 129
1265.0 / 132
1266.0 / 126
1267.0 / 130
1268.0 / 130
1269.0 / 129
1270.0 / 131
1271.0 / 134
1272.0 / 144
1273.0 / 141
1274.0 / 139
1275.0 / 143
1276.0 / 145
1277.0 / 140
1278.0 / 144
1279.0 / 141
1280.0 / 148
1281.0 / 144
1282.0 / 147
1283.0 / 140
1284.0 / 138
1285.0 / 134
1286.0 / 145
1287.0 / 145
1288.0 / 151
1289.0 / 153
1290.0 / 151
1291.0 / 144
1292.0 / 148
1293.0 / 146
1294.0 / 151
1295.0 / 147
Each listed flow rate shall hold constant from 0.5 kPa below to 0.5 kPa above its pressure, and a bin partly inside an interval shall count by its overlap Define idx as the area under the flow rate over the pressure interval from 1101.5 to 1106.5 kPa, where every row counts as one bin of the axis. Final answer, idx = 644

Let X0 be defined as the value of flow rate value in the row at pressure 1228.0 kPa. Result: 145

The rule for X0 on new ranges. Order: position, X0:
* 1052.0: 150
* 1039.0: 138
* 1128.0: 122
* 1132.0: 115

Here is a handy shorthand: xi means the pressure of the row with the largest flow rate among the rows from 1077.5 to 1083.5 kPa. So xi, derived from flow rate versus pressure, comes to 1083.0 kPa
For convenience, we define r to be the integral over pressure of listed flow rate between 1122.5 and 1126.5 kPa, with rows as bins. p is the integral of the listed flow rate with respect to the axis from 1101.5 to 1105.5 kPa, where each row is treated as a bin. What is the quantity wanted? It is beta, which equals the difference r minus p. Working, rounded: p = 512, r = 502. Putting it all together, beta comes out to -10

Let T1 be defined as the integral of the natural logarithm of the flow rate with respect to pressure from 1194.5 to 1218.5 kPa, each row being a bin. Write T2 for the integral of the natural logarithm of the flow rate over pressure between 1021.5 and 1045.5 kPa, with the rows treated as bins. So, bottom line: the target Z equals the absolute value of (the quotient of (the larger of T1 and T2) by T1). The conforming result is 1.01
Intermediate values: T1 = 119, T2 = 119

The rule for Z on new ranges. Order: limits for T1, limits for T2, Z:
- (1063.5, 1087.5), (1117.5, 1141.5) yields 1.00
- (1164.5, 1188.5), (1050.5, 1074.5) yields 1.07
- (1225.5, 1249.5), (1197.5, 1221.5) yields 1.02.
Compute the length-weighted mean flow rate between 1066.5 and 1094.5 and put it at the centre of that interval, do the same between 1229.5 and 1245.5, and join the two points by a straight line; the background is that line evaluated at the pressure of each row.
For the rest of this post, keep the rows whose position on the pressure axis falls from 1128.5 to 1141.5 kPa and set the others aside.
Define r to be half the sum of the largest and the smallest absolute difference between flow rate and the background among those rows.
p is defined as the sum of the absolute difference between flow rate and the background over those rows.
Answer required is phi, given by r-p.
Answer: -342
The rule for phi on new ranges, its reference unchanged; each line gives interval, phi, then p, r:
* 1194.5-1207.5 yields -111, 122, 11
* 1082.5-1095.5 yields -108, 117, 10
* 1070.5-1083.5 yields -42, 48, 5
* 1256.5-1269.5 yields -82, 89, 7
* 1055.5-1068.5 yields -67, 74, 7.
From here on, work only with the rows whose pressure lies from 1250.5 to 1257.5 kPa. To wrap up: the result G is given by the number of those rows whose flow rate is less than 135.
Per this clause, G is 7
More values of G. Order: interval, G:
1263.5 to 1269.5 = 6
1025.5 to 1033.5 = 0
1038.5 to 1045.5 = 0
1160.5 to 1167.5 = 7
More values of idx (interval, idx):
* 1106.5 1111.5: 656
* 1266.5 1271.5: 654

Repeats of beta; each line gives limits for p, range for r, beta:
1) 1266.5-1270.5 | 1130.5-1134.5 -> -54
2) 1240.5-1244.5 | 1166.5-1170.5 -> -48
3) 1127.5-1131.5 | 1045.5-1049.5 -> 88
